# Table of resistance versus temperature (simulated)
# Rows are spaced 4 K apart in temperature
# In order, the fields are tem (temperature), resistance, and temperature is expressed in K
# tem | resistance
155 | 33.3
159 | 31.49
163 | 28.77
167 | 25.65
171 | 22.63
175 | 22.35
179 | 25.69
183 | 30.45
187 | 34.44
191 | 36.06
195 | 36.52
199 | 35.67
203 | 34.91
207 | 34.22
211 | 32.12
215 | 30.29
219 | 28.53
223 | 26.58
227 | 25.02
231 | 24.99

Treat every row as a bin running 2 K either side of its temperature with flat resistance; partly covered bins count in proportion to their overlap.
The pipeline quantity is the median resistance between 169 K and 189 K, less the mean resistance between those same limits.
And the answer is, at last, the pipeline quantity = -1.4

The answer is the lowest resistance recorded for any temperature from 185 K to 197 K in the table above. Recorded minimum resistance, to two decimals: 34.44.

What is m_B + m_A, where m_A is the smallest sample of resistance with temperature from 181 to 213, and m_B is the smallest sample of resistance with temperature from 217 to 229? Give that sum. 55.5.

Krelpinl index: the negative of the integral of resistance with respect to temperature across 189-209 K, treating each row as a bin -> -710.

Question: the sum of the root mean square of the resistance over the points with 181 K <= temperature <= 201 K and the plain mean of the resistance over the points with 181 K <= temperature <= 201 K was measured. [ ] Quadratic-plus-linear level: 69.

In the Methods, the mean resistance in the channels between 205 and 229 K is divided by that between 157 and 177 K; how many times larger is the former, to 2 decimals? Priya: 1.13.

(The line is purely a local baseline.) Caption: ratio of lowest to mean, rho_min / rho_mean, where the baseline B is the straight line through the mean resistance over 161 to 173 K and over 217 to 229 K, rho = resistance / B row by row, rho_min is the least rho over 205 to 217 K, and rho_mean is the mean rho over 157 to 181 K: 1.123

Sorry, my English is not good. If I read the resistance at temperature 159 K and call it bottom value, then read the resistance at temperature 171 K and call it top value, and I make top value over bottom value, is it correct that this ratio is 0.72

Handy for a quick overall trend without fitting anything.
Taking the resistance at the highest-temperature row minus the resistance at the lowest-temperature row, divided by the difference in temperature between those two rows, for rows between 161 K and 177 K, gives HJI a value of -0.5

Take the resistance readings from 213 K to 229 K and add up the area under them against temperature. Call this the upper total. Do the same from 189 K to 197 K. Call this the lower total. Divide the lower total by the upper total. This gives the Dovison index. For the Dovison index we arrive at 0.7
